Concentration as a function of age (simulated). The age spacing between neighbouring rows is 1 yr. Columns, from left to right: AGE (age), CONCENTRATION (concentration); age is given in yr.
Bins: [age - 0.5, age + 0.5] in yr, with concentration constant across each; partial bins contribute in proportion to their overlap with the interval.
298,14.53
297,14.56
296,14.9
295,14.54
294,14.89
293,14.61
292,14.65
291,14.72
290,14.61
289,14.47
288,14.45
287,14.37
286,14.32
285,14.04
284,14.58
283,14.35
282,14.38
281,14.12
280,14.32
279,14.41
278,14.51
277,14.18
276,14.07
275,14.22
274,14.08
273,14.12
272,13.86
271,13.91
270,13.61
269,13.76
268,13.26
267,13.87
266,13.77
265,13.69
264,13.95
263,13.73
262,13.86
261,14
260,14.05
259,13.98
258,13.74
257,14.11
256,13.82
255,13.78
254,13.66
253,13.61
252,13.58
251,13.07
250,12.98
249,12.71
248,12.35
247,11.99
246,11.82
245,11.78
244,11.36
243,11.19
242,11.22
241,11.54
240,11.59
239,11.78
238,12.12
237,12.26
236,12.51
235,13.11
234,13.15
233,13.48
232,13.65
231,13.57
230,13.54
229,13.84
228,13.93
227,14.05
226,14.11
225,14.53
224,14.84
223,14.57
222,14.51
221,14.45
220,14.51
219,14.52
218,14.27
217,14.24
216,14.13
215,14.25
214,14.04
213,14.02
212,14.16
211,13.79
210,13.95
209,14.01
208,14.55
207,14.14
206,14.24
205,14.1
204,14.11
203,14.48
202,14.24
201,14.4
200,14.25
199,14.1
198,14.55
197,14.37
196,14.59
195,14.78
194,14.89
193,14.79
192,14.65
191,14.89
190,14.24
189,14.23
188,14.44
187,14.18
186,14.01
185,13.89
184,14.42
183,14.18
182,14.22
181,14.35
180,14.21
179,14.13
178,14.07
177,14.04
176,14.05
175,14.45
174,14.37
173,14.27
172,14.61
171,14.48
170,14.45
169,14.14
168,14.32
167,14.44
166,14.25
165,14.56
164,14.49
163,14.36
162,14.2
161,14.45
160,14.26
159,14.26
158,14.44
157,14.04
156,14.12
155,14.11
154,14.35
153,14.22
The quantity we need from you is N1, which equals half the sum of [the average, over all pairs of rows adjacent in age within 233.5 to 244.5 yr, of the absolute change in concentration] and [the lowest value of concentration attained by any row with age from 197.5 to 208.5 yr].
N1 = 7.2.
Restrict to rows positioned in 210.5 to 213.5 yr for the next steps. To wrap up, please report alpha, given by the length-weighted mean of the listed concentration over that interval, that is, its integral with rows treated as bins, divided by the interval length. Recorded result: 14.0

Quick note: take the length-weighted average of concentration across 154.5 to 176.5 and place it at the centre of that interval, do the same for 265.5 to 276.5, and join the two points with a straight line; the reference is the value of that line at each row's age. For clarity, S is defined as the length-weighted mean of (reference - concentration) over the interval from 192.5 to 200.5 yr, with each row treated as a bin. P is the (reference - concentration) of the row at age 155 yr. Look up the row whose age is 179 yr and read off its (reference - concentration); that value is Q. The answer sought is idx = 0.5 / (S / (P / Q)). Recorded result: -3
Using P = 0.26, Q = 0.14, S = -0.35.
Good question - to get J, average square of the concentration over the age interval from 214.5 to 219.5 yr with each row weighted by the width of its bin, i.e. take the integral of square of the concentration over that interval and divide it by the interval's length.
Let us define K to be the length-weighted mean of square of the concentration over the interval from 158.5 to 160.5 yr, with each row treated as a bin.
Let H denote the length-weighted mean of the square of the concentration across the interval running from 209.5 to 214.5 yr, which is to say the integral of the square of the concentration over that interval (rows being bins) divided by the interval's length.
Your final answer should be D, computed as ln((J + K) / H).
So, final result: 0.73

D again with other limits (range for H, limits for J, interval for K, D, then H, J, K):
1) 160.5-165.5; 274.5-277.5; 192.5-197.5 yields 0.69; 208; 200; 216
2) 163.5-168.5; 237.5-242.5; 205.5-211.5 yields 0.48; 208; 136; 199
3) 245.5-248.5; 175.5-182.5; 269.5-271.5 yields 0.99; 145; 200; 189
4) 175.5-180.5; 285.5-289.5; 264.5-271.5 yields 0.69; 199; 207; 188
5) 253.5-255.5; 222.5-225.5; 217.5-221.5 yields 0.81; 188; 215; 208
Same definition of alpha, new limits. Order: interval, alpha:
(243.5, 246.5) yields 11.7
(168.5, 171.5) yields 14.4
